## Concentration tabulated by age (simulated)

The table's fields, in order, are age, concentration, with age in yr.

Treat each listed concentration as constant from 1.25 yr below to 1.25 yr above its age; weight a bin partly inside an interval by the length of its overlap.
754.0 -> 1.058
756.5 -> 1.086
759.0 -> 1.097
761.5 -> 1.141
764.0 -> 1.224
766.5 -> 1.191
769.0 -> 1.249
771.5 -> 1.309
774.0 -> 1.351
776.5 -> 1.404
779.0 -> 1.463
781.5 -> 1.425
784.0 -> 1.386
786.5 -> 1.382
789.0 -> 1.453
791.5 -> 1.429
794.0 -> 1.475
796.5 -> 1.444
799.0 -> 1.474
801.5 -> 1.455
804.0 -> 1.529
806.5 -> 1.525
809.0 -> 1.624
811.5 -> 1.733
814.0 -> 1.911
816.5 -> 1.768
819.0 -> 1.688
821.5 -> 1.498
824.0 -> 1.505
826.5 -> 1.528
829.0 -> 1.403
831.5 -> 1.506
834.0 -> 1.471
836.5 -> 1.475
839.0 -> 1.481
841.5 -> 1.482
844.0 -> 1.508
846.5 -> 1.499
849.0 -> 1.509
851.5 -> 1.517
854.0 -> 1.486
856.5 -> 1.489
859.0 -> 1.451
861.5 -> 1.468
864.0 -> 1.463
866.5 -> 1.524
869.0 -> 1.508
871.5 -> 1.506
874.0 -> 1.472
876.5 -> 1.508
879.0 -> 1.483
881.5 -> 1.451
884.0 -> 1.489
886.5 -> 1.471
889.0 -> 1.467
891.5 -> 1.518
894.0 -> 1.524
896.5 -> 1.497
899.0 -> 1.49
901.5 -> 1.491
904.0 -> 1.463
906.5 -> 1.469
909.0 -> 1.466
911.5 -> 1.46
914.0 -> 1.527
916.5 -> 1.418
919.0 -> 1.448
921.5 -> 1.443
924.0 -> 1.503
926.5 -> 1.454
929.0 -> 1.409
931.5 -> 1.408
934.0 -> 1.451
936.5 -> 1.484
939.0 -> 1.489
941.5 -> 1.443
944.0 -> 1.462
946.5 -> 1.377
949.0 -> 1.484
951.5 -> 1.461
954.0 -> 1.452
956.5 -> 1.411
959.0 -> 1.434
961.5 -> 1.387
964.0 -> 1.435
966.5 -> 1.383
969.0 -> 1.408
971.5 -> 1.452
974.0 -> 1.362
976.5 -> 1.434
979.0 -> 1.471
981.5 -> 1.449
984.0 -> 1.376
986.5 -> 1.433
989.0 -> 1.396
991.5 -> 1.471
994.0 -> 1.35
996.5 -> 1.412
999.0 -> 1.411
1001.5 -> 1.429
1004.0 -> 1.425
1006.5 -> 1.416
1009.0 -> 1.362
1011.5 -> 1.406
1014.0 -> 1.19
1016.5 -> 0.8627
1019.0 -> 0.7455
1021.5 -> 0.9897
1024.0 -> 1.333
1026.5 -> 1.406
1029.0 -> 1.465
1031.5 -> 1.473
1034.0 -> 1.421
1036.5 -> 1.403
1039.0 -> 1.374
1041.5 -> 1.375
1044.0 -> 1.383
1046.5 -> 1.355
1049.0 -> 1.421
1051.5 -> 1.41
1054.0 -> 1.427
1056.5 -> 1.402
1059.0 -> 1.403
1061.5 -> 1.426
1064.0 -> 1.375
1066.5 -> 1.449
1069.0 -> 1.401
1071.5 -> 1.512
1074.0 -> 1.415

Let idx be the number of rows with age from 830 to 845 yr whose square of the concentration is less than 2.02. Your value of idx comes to 0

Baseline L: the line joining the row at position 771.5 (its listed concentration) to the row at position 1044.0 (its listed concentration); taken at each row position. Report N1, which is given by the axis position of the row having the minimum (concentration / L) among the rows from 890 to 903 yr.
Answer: 899.0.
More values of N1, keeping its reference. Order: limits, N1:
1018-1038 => 1019.0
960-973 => 966.5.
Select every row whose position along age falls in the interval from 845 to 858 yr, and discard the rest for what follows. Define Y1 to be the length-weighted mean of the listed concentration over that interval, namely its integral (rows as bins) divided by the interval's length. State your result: 1.50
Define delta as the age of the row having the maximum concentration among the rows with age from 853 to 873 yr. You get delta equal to 866.5 yr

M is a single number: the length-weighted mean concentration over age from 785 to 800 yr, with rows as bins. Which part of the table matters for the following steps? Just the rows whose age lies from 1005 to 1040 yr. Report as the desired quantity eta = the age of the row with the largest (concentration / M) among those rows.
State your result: 1031.5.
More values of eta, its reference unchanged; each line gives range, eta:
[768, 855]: 814.0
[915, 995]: 924.0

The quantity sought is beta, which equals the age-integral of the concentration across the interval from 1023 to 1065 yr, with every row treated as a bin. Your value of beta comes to 59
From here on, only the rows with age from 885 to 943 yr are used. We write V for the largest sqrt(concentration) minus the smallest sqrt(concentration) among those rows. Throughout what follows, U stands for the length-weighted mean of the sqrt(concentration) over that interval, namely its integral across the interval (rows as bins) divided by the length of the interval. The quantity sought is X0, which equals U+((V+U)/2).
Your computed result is 1.843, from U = 1.21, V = 0.05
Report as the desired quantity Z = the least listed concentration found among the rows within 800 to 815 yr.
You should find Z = 1.455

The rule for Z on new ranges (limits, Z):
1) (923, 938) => 1.408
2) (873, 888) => 1.451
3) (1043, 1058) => 1.355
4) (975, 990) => 1.376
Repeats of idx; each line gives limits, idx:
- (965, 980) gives 3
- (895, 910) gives 0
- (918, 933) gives 2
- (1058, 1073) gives 3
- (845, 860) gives 0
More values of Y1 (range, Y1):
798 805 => 1.48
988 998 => 1.41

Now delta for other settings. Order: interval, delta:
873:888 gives 876.5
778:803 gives 794.0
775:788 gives 779.0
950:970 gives 951.5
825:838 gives 826.5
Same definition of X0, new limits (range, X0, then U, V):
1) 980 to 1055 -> 1.911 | 1.16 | 0.35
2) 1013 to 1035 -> 1.813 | 1.09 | 0.35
